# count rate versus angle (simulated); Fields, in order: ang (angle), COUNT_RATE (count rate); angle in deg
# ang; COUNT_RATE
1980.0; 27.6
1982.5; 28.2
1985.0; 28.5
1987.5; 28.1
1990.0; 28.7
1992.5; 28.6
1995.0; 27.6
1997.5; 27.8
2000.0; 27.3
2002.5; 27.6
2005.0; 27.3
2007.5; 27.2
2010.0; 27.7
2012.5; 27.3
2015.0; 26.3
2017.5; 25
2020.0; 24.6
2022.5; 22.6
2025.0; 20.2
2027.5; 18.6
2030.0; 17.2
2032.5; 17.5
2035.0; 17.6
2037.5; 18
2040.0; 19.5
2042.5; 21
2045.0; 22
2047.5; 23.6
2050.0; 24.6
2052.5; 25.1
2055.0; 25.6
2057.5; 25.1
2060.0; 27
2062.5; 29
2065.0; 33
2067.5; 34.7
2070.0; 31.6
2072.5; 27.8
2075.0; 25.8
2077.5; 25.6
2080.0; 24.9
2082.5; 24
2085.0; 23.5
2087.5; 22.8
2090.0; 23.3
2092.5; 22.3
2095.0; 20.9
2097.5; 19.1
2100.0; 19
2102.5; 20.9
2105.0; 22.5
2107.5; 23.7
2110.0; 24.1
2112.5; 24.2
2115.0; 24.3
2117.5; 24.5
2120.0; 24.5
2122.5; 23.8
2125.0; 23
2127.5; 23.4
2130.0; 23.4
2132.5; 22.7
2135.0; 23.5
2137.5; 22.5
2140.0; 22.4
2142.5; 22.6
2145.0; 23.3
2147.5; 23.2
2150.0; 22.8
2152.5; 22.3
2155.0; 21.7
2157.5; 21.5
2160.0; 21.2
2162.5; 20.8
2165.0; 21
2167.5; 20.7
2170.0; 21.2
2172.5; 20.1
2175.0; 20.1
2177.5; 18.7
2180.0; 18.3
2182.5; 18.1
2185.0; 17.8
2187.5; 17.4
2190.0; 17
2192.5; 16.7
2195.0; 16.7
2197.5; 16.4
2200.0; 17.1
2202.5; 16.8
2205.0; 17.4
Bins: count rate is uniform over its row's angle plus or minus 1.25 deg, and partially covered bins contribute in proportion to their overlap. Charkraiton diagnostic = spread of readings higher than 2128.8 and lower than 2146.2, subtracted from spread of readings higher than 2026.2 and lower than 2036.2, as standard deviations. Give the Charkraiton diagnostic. 0.1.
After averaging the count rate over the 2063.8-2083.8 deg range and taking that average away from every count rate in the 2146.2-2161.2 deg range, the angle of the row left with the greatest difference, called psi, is 2147.5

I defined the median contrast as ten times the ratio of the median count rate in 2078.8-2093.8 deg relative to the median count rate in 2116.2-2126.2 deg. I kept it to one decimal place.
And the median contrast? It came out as 9.7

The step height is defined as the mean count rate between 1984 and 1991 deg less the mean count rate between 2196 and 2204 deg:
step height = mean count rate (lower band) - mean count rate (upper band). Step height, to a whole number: 12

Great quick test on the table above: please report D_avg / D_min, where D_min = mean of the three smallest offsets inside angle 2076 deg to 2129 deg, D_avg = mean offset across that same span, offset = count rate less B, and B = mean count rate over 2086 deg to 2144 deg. -0.1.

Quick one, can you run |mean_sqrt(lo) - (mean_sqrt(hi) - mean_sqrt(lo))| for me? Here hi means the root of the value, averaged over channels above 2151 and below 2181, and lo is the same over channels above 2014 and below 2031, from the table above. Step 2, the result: 4.83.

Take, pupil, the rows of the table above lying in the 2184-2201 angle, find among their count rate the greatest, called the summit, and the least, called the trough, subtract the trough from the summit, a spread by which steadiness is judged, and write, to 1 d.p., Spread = 1.4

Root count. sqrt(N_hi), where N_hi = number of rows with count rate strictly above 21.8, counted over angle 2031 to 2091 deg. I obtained 4.4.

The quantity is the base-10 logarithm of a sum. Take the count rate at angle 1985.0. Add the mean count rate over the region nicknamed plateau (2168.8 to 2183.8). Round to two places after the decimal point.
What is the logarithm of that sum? 1.68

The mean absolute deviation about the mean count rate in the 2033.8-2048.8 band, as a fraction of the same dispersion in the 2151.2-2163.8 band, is 4.8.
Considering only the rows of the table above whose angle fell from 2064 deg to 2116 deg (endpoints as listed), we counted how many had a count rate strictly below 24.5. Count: 14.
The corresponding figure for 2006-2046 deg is 10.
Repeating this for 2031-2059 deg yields 7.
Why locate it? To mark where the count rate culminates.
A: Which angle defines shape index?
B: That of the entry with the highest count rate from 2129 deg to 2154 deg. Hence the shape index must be 2135.0 deg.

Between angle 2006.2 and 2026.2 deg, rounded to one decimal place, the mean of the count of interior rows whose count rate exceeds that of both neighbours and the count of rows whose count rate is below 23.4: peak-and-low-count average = 1.5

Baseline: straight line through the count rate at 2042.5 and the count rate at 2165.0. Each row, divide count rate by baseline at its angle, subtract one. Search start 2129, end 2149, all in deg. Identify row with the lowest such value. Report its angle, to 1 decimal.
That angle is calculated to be 2140.0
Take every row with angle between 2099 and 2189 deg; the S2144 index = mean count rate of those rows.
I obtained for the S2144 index 21.8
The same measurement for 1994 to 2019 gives 27.1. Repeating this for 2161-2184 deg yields 19.9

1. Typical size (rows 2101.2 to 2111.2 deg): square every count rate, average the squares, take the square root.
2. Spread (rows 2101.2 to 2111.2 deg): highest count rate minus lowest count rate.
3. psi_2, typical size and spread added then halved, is 13.0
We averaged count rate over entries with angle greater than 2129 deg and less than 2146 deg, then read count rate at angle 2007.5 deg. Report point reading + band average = 50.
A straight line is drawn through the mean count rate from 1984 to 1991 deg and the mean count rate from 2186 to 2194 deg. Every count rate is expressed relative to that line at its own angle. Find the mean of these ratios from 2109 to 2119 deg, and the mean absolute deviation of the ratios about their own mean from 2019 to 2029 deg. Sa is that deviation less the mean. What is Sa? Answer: -1.06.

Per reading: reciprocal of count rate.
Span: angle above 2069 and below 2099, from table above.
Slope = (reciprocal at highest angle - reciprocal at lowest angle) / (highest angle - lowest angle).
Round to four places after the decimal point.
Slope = 0.0008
